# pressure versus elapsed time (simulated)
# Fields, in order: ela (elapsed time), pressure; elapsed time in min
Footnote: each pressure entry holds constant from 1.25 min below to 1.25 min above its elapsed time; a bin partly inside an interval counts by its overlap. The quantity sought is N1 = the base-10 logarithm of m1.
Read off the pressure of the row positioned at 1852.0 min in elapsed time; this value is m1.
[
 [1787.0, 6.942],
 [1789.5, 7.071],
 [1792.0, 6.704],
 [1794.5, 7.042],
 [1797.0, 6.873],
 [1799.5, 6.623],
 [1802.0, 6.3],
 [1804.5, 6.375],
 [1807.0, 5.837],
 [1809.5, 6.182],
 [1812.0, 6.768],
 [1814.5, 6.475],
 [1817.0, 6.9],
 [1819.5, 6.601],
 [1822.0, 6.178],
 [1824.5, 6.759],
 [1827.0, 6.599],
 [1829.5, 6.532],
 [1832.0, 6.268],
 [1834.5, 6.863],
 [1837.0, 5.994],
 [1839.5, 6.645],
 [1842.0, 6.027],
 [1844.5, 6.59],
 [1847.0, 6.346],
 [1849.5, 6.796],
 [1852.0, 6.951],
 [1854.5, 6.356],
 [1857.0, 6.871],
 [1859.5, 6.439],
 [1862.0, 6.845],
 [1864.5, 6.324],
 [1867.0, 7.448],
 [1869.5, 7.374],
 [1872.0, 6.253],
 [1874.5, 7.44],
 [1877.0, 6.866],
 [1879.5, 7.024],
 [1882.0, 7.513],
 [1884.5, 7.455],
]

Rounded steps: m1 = 6.951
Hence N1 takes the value 0.84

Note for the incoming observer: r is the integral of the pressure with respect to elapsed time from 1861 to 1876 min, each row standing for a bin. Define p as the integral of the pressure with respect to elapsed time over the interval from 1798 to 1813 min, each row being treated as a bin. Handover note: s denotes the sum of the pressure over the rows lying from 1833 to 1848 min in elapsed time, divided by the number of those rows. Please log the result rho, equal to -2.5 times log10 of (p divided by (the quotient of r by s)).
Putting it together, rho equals -1.92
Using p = 95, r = 104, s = 6.41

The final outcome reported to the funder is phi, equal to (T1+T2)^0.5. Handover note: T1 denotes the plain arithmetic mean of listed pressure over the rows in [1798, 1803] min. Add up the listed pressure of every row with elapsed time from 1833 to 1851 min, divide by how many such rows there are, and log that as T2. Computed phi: 3.60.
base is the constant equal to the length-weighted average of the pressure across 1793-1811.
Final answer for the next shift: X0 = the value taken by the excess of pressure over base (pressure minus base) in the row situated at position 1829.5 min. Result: 0.06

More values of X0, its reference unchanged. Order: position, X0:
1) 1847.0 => -0.12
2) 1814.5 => 0.01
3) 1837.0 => -0.48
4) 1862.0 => 0.38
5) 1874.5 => 0.97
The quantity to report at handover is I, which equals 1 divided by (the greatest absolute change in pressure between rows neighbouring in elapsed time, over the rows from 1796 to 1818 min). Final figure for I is 1.7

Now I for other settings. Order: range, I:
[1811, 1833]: 1.7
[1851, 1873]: 0.9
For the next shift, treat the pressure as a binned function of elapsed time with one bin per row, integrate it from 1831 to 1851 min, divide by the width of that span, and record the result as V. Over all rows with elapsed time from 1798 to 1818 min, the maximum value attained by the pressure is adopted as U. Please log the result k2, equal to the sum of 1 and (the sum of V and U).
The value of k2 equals 14.3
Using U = 6.9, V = 6.45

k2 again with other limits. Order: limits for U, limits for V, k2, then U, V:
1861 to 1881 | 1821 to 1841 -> 14.9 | 7.448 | 6.48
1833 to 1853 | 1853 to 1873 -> 14.7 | 6.951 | 6.75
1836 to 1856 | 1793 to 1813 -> 14.5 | 6.951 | 6.50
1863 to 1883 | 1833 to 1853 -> 15.0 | 7.513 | 6.52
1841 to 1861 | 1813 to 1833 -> 14.5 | 6.951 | 6.55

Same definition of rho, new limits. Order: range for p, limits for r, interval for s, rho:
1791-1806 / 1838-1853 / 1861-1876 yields -2.12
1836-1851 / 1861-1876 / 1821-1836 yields -1.95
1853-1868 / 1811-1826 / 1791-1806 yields -2.07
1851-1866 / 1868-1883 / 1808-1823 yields -1.97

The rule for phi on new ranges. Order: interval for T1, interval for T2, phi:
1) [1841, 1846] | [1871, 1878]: 3.63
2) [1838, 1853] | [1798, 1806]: 3.60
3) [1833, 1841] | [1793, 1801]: 3.65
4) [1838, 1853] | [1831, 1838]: 3.60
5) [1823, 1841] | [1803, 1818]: 3.60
